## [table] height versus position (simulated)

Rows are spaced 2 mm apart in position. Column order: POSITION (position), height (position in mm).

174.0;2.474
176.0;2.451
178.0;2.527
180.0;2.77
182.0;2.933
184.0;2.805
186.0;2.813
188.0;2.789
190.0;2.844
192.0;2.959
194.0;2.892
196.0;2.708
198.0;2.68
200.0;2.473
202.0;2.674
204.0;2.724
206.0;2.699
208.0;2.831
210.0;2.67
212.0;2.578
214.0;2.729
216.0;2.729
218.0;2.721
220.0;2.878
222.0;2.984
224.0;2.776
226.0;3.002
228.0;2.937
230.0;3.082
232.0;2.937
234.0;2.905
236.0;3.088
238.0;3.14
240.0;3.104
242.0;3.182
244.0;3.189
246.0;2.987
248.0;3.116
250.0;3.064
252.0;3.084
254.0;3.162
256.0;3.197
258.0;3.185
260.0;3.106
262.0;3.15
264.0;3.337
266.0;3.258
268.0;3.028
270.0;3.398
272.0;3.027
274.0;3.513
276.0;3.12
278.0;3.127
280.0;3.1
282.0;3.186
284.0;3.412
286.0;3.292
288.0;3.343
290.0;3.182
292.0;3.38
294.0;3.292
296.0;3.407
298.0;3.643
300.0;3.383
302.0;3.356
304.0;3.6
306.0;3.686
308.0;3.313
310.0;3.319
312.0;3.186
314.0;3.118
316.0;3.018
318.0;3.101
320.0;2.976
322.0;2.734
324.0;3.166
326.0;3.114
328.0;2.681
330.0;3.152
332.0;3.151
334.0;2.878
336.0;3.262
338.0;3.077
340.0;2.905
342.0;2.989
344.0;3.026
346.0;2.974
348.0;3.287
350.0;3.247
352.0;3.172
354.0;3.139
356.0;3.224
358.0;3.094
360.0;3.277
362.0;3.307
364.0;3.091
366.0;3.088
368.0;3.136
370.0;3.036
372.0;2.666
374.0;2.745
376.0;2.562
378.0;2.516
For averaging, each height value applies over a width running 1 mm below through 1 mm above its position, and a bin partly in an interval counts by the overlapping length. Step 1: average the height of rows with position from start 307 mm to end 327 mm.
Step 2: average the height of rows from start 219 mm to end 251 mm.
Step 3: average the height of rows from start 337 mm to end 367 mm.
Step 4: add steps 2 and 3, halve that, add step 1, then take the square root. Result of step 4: 2.486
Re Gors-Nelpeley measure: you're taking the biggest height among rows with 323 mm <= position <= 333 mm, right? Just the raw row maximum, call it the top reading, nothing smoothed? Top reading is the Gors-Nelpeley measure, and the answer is 3.166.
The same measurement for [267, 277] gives 3.513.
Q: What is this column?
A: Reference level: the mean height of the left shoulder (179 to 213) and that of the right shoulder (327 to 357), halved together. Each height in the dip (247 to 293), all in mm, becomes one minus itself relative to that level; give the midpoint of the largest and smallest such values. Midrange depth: -0.12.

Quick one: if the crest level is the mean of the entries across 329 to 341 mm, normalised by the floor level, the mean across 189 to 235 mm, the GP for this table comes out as 1.10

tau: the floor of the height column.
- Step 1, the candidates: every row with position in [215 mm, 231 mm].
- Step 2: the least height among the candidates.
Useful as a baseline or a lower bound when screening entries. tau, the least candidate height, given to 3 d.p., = 2.721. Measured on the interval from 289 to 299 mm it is 3.182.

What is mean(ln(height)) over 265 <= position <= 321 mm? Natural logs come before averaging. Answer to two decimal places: 1.19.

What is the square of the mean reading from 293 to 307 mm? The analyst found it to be 12.1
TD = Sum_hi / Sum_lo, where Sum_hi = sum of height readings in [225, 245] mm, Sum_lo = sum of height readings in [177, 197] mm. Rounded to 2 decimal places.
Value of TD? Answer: 1.09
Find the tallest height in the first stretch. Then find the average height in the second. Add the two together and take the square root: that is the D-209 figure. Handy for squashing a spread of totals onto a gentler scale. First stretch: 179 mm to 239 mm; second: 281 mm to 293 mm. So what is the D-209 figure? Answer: 2.54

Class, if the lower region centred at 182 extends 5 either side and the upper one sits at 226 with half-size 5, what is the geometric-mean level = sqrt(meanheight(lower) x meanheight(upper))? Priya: 2.861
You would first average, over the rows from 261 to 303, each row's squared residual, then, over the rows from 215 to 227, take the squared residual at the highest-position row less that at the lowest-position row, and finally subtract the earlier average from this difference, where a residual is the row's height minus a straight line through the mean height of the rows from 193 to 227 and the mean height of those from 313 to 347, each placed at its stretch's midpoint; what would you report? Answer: -0.11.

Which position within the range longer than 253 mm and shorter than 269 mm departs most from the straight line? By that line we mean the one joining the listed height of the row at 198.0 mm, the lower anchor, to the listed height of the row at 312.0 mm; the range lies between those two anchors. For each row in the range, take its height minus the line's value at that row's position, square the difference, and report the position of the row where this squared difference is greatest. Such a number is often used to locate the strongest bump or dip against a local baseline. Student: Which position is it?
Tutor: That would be 264.0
